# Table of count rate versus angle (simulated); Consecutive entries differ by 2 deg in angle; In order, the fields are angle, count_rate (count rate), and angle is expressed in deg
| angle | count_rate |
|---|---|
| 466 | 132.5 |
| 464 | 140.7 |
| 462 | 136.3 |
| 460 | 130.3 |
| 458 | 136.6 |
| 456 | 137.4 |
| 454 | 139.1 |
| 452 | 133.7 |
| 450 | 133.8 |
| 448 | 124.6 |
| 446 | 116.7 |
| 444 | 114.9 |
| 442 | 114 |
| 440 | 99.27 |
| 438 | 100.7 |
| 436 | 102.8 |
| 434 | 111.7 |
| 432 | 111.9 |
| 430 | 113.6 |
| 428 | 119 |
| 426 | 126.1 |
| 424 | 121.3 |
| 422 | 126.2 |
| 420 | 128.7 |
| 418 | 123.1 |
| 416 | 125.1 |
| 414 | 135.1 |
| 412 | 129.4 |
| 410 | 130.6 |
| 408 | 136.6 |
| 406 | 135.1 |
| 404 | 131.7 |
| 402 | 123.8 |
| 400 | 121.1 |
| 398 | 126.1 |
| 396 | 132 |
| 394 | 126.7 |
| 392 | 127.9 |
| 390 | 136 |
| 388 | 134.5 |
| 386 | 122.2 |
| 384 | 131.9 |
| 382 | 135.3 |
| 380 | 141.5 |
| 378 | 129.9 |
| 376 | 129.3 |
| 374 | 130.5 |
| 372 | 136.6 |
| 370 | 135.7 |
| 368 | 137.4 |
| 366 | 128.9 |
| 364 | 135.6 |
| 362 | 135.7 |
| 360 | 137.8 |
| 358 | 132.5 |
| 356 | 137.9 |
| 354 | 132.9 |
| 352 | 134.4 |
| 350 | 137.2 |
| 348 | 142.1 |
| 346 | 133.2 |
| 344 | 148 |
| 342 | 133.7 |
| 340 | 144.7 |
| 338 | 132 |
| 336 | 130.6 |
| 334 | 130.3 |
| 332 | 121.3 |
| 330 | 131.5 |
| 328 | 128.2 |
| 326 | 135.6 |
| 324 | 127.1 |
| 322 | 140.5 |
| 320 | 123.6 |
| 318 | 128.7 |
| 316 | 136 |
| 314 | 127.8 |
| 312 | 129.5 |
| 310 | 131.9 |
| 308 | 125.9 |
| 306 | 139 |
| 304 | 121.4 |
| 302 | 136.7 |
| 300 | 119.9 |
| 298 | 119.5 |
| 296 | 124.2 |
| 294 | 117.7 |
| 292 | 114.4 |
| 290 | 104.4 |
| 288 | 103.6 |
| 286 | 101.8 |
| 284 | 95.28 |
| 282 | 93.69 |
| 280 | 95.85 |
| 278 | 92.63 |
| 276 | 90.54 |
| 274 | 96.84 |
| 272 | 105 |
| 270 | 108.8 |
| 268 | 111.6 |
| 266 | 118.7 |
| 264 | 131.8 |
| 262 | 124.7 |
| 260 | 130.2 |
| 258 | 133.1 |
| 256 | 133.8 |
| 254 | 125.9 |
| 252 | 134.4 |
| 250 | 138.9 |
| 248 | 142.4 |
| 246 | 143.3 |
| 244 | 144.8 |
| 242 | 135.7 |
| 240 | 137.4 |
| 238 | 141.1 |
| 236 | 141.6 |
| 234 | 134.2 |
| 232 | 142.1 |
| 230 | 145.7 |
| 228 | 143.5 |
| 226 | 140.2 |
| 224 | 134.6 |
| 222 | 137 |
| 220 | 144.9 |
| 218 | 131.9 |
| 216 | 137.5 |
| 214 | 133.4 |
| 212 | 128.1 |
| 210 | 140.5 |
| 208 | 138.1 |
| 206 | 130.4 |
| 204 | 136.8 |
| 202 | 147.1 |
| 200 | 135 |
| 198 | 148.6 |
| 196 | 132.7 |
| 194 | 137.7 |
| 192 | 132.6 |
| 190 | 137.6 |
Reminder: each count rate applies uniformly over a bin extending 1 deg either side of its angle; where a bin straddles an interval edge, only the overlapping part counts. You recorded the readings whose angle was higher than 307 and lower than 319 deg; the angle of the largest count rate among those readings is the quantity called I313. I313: 316 deg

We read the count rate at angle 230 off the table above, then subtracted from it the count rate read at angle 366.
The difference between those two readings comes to 17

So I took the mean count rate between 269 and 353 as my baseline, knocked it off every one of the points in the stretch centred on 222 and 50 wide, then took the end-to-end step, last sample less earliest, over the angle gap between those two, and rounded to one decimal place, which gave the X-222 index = -0.1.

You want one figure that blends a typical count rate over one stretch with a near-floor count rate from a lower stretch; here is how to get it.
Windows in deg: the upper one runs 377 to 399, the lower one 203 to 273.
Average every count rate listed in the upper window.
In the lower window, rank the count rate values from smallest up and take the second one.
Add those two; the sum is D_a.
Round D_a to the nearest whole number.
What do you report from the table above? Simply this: 240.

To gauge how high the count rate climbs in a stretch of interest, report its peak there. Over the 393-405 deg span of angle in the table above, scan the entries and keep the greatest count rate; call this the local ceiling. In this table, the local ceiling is 132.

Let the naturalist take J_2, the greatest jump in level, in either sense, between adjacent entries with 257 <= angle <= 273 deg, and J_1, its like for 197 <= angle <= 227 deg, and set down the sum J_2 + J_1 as 26.7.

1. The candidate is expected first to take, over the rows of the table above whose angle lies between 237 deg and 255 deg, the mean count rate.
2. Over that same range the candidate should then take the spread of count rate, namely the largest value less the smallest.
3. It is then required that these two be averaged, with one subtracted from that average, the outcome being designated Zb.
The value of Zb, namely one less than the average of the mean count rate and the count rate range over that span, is 77.6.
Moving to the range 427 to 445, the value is 63.7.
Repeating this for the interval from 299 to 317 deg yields 73.4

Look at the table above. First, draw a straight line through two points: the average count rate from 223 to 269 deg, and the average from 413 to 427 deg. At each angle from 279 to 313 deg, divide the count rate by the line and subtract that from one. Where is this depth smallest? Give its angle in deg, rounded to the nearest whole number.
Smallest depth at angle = 306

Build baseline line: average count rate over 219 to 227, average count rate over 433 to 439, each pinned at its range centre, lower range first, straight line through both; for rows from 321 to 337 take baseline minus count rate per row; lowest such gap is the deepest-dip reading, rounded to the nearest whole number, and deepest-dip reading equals -17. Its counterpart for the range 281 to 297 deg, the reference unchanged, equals 3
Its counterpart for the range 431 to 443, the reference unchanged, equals -10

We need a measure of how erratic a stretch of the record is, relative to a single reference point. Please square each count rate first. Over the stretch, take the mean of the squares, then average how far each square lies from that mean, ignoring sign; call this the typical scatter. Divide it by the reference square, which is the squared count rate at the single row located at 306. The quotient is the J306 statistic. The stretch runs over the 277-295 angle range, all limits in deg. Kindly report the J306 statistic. 0.075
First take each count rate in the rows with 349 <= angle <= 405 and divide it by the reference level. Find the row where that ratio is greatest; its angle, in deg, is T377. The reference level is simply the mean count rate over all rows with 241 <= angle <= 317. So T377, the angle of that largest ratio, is 380 deg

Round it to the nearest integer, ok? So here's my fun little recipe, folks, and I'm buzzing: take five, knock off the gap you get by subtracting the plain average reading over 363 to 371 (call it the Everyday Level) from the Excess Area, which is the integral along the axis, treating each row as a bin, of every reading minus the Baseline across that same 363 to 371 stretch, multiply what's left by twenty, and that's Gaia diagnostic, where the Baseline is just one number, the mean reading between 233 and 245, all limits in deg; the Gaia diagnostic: 3545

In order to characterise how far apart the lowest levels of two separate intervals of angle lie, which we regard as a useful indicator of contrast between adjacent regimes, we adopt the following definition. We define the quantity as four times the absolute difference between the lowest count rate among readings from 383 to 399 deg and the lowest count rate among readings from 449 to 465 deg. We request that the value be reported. 32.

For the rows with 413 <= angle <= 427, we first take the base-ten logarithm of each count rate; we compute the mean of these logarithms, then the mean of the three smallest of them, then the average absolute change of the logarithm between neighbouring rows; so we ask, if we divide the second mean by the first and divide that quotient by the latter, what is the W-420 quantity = 58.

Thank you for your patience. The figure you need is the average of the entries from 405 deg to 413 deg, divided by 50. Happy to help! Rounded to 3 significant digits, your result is 2.66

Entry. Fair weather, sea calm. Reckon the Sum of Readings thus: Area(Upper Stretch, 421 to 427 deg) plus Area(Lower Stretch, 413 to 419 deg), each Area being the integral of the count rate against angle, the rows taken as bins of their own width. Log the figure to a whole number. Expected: 1514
